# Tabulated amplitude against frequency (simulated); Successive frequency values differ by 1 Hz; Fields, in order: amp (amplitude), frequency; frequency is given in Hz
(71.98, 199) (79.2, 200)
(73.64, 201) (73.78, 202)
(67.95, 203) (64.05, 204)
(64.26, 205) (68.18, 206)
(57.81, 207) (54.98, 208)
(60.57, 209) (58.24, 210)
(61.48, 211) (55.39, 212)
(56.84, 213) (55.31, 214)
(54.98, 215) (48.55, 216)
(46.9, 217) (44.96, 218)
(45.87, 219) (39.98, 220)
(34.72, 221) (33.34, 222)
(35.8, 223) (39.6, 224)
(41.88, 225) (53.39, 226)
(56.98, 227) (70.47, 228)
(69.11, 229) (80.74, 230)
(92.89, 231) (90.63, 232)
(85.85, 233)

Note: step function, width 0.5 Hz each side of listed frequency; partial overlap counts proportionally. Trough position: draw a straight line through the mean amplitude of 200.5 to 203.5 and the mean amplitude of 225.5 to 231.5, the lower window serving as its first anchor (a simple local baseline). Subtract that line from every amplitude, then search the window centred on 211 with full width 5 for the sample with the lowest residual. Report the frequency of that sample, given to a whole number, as 212 Hz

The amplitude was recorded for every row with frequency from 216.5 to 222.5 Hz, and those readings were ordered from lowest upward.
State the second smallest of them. 34.72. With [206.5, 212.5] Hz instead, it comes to 55.39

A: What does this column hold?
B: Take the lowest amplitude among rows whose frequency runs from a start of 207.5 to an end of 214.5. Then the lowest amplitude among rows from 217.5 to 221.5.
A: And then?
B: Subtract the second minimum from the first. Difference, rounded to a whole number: 20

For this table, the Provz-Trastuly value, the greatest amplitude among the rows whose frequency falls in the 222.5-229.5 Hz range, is 70.47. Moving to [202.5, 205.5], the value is 67.95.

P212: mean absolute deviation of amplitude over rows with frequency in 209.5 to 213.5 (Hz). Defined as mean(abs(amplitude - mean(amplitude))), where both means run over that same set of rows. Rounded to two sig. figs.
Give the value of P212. 1.9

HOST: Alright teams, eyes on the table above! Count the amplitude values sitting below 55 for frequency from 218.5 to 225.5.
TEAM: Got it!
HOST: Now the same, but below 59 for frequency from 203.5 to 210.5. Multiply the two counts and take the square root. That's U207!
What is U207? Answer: 4.6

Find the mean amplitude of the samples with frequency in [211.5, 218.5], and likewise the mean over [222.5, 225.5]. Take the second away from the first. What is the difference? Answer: 13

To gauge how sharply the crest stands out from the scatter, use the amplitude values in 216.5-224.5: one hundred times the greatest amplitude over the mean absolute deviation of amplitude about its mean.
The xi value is 1085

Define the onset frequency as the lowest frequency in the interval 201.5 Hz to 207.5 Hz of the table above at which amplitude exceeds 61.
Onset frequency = 202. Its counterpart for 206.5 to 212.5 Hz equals 211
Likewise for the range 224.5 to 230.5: 228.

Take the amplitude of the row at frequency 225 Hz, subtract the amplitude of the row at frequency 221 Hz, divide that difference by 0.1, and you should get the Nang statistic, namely 72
